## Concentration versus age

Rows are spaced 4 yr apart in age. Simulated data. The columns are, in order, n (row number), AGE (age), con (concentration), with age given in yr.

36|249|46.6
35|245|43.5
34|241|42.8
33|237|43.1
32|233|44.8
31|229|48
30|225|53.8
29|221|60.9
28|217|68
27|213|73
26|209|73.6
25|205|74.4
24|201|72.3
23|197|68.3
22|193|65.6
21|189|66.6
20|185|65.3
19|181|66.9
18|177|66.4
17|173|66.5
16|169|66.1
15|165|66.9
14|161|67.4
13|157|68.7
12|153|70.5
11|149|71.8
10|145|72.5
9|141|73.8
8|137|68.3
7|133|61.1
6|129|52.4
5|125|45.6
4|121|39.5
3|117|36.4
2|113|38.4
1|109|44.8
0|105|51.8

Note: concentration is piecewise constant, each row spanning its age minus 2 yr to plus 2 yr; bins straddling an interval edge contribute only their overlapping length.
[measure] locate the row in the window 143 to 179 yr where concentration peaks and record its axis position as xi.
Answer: 145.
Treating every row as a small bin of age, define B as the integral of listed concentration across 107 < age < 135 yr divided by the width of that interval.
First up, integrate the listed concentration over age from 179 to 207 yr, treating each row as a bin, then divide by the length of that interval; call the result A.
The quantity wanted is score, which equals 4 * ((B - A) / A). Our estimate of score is -1.3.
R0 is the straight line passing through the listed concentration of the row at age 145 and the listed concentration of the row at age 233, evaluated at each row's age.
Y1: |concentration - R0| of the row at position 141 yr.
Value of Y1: 0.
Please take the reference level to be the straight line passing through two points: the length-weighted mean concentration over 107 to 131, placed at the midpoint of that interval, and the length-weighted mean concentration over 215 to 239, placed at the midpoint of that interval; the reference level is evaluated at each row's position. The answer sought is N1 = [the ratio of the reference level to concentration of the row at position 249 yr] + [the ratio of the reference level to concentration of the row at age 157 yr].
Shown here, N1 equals 1.9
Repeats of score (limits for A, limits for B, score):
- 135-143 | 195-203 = 0.0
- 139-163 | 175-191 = -0.3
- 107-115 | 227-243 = 0.3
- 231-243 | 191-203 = 2.3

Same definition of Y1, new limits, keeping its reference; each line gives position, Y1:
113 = 44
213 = 22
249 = 7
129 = 25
